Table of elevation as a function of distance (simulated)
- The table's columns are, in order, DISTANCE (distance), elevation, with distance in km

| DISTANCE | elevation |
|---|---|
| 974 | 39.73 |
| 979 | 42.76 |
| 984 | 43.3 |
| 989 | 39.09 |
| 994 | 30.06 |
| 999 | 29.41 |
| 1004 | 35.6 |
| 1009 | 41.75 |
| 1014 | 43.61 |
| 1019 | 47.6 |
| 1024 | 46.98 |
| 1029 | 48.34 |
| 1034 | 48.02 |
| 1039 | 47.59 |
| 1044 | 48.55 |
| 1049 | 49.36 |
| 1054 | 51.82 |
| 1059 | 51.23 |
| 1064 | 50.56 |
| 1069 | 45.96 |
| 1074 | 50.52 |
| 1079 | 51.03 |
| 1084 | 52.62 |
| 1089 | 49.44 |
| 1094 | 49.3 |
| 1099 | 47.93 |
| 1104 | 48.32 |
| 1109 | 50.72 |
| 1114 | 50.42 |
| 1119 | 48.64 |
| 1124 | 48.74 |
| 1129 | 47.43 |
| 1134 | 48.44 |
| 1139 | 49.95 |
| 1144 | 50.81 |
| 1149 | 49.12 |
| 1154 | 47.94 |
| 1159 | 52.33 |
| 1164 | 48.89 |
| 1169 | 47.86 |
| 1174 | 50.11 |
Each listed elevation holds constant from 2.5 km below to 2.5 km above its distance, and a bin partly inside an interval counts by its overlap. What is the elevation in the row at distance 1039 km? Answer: 47.59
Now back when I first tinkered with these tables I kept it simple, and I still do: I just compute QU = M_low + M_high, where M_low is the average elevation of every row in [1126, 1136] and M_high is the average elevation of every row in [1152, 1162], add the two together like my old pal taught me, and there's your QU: 98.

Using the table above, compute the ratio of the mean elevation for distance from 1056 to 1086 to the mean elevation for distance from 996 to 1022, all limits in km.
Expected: 1.27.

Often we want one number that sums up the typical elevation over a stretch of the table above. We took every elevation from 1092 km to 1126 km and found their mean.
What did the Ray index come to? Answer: 49.2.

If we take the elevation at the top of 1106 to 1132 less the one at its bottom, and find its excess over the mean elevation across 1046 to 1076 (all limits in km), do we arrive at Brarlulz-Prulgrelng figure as -53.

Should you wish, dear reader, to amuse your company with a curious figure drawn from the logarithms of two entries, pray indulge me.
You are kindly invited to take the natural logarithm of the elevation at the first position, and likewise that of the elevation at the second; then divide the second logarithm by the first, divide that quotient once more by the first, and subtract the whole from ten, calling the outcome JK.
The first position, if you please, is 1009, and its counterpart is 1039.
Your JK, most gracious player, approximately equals 9.72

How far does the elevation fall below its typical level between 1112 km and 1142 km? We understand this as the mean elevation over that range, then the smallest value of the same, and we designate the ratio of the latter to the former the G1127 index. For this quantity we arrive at 0.969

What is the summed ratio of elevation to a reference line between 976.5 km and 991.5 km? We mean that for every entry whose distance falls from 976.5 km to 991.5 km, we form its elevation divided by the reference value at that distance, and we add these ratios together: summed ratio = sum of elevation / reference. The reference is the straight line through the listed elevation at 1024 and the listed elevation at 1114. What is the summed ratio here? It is 2.75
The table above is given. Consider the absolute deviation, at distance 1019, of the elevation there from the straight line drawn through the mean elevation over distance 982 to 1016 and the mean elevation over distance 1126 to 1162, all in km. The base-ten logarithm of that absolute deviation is 0.9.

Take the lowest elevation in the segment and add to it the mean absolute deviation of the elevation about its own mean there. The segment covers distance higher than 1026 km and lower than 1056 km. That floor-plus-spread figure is 48.7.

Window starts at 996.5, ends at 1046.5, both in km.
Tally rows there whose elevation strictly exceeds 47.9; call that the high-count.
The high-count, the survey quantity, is 3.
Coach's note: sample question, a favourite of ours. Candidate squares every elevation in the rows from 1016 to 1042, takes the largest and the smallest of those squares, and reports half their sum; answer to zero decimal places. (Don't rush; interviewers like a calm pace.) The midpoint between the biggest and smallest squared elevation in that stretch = 2272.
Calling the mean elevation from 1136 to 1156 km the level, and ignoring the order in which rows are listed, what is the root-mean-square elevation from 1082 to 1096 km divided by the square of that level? 0.0206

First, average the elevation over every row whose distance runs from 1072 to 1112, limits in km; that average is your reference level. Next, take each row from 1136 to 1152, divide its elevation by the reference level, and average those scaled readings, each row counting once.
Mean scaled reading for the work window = 1.00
